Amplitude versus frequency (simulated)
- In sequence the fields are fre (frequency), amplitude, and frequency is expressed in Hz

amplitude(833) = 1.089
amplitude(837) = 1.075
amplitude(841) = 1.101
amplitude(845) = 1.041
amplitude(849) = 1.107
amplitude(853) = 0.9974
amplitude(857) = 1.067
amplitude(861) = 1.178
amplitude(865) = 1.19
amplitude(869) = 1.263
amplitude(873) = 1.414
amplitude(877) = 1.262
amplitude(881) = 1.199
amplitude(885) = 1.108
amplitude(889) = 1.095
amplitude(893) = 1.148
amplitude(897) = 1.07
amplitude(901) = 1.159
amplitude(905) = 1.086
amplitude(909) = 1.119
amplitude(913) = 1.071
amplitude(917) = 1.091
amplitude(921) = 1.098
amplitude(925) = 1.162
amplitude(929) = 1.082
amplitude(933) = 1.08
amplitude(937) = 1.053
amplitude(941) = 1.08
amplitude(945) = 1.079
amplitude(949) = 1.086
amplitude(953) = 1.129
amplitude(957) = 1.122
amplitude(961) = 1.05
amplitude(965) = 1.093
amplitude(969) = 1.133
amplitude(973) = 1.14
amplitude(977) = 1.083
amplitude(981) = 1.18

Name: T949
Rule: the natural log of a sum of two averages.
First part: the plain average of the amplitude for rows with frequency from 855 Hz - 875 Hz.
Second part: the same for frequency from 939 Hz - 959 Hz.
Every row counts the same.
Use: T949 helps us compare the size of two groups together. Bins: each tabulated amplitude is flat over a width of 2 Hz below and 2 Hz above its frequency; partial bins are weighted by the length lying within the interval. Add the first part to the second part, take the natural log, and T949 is 0.842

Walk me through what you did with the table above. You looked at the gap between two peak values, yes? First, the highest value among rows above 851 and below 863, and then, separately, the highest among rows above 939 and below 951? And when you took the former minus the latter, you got 0.1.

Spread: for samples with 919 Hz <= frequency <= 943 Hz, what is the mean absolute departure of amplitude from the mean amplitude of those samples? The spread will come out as 0.0250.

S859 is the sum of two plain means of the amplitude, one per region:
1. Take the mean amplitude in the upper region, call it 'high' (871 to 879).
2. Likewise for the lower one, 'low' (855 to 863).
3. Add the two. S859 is 2.46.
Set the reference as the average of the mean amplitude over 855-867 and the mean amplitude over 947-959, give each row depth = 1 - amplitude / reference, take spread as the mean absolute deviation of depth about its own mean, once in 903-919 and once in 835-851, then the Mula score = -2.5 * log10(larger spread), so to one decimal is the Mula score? 4.2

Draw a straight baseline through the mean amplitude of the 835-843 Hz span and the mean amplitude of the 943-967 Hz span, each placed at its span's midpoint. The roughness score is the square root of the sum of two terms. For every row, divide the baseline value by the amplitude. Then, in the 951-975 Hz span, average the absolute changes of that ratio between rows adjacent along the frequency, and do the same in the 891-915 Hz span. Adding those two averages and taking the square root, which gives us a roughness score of 0.296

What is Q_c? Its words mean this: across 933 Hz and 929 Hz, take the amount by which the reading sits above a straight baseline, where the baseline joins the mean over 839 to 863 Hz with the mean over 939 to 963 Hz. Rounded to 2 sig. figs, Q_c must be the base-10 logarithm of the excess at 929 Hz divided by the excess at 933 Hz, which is -0.13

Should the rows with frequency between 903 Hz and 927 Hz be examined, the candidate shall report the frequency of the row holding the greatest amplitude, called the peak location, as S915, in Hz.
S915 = 925 Hz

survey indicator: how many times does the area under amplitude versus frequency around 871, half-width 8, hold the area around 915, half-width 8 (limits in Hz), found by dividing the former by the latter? 1.17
